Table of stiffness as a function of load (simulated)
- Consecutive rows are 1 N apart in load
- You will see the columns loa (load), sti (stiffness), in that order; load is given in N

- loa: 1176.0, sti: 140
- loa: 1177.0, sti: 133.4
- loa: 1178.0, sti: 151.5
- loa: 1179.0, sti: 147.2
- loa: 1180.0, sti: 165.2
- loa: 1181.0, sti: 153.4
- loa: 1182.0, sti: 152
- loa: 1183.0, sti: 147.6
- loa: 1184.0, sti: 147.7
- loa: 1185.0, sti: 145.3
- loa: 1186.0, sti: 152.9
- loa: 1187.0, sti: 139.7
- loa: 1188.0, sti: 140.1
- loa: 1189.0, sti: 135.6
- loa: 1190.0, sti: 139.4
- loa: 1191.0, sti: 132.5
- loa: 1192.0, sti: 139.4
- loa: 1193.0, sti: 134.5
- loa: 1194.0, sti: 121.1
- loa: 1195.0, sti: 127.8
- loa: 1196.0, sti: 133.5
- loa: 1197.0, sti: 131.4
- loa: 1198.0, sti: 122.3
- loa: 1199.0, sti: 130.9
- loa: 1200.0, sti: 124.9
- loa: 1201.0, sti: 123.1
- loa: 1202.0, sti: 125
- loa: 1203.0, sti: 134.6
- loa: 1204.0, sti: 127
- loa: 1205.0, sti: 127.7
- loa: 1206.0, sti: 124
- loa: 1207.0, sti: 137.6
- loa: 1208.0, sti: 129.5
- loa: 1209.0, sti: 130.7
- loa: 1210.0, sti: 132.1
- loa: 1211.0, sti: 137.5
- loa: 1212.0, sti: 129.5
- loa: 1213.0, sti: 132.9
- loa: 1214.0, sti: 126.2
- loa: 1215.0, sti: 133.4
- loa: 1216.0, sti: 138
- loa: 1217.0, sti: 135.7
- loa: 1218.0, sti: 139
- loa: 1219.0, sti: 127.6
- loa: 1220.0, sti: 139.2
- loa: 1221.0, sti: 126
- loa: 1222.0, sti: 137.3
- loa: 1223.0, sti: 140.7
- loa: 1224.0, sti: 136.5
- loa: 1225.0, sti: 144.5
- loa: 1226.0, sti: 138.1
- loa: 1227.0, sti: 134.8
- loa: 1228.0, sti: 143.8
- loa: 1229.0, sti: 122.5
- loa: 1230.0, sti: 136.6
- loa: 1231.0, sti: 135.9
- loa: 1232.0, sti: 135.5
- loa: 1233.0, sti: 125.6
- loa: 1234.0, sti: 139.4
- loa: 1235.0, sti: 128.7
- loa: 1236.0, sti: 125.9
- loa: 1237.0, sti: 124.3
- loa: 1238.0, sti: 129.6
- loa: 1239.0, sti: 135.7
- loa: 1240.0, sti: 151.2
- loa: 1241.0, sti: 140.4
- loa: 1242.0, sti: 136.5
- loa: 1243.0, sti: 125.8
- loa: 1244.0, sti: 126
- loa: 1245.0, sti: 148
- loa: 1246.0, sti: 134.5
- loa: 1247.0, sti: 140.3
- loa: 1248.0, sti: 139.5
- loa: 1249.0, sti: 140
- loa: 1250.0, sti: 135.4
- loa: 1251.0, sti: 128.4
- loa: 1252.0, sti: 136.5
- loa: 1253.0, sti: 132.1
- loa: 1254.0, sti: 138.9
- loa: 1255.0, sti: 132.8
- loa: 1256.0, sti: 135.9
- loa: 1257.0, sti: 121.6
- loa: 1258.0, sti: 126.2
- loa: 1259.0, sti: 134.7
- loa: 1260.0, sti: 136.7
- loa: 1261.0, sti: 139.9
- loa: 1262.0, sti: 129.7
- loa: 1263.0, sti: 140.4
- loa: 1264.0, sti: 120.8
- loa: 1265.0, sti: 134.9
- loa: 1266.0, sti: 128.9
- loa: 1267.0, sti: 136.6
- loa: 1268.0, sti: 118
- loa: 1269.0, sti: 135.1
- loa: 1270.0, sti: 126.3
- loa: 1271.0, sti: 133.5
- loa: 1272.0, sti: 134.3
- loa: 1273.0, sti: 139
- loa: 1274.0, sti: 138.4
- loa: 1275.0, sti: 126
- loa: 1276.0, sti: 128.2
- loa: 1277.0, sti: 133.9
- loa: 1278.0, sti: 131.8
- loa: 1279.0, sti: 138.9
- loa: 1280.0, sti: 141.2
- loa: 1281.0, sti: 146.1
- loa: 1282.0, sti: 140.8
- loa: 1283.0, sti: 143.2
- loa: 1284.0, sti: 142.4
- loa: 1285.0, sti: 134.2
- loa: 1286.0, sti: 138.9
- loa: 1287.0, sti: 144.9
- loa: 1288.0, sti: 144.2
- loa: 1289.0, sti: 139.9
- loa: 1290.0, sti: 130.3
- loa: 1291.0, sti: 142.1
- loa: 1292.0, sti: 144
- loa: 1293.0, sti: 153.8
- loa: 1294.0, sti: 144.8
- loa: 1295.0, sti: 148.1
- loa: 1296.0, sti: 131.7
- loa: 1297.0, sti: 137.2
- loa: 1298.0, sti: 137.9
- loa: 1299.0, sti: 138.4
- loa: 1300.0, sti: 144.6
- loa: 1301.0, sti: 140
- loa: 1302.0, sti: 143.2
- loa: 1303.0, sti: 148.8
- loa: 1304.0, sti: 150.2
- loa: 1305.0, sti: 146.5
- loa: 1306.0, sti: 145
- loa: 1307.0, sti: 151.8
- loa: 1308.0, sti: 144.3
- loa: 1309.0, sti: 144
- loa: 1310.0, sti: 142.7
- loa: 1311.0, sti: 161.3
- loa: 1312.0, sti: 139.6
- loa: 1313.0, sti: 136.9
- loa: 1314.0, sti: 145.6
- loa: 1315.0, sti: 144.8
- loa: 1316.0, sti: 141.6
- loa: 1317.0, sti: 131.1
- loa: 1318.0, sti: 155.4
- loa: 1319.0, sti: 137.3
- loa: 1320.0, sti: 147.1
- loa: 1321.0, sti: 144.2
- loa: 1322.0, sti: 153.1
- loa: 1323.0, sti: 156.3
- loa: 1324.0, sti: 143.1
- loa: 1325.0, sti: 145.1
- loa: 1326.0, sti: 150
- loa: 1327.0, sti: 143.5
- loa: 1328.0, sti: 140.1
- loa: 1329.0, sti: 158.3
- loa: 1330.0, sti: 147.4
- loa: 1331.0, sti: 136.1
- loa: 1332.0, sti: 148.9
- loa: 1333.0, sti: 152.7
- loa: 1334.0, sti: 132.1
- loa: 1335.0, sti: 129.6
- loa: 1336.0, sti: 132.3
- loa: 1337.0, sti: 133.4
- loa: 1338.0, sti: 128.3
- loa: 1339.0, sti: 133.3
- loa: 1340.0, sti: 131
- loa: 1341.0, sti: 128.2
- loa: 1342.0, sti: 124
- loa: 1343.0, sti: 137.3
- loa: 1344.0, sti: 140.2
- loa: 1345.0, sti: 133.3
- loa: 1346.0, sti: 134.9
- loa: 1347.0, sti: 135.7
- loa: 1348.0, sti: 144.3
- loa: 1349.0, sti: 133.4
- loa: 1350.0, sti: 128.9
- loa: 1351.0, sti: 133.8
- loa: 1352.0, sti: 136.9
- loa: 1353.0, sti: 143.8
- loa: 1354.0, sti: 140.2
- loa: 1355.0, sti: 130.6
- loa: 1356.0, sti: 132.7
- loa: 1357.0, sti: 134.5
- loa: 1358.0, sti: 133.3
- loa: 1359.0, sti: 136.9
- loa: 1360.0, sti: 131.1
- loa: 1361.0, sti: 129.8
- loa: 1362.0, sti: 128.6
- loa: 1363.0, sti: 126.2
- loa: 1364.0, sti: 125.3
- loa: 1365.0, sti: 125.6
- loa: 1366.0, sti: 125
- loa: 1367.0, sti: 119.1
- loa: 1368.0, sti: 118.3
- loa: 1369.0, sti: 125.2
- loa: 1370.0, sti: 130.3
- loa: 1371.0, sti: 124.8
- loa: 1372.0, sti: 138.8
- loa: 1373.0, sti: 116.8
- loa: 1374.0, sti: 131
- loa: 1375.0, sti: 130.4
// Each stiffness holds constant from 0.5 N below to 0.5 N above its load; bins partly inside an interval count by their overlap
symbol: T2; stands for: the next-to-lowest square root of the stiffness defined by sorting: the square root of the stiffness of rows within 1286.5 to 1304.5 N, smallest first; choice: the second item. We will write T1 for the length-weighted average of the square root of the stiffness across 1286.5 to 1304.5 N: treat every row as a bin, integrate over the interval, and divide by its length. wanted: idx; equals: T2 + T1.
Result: 23.4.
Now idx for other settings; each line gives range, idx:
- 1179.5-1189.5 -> 24.0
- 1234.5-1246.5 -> 22.8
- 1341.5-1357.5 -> 23.0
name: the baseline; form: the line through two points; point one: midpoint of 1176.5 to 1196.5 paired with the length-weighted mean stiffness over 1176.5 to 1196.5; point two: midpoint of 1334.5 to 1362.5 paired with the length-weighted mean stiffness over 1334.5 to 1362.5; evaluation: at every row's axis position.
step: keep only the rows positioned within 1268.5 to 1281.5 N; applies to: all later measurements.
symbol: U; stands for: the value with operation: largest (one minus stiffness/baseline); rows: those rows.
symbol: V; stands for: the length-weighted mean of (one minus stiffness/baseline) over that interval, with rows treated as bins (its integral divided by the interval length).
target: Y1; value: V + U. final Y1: 0.10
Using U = 0.08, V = 0.02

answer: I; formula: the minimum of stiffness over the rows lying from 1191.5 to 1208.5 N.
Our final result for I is 121.1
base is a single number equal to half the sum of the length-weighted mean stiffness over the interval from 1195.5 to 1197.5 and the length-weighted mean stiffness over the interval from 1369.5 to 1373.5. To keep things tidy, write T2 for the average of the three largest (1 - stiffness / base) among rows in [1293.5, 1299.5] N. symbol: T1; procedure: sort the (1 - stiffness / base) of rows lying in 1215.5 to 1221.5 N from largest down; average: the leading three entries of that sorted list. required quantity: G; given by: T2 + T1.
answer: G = -0.04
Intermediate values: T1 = 0.00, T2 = -0.04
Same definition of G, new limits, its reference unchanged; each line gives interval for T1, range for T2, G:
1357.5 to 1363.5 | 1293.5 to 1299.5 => -0.03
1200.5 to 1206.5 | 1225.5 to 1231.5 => 0.04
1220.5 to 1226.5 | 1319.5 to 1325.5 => -0.13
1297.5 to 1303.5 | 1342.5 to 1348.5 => -0.10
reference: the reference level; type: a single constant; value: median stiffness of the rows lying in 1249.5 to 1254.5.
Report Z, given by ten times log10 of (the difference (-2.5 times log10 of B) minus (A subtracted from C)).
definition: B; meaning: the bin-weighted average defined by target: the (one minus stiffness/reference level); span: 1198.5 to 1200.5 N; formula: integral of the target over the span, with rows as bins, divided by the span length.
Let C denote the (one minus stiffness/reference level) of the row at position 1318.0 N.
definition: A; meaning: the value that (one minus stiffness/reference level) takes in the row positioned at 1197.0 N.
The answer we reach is 5.2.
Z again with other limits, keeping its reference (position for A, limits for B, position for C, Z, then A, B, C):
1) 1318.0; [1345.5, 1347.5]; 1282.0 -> 8.9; -0.15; 0.00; -0.040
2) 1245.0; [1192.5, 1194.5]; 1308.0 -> 4.9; -0.09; 0.06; -0.066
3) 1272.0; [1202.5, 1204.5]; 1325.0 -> 5.7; 0.01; 0.03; -0.072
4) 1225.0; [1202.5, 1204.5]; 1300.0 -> 5.7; -0.07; 0.03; -0.068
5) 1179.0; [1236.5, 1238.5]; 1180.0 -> 5.0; -0.09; 0.06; -0.220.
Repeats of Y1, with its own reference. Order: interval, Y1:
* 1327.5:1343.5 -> 0.05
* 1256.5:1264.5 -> 0.17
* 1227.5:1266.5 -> 0.16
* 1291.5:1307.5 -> -0.02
